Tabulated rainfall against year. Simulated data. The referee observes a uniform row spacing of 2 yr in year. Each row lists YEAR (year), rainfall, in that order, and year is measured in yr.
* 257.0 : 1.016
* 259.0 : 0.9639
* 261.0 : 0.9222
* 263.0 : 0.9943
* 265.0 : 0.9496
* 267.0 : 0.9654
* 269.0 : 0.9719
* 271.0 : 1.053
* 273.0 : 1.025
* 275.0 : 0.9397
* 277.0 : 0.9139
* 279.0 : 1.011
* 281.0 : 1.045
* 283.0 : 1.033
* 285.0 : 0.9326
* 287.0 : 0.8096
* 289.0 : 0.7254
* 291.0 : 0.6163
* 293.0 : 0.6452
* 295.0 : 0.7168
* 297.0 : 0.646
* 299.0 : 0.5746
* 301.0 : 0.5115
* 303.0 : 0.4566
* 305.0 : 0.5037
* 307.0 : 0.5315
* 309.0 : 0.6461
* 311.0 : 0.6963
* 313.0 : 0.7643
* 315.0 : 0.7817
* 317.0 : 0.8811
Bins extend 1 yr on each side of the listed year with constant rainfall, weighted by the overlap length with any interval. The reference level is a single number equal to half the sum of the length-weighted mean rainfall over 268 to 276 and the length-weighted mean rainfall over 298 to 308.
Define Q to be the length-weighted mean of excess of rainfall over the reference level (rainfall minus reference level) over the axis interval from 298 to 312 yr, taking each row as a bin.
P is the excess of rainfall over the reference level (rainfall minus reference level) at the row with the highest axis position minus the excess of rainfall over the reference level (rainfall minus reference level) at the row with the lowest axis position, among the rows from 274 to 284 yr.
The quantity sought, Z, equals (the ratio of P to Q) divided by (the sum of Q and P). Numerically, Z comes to 5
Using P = 0.09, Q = -0.2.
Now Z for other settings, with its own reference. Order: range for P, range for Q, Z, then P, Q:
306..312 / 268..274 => 1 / 0.16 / 0.3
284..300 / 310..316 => -108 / -0.36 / 0.0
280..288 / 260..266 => 32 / -0.24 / 0.2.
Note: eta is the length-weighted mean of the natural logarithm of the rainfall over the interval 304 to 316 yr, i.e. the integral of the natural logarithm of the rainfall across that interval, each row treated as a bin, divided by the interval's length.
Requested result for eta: -0.4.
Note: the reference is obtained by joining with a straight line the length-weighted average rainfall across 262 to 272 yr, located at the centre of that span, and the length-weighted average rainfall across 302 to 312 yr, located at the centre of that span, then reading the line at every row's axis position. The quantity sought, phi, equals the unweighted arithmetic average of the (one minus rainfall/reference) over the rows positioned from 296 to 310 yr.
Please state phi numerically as 0.09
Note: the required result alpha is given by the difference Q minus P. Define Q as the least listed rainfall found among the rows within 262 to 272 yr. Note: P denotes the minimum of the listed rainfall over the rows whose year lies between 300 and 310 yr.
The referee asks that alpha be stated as 0.5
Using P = 0.4566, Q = 0.9496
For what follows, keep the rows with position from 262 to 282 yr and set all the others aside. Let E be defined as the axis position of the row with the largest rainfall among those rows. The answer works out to 271.0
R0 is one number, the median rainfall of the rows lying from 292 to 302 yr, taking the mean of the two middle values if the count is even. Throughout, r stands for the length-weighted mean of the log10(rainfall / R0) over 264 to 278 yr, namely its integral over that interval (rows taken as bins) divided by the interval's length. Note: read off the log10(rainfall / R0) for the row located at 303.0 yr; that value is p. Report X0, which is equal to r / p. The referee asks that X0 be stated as -1.2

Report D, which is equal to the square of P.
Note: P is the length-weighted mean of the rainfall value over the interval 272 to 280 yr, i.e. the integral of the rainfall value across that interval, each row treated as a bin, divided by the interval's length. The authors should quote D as 0.95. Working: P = 0.97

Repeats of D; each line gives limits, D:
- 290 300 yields 0.41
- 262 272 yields 0.97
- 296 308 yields 0.29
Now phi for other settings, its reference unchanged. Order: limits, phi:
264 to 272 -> -0.01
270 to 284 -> -0.14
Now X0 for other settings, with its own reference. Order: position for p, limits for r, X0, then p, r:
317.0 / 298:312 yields -0.5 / 0.14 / -0.066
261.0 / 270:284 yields 1.2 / 0.16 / 0.191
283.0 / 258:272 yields 0.9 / 0.20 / 0.179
